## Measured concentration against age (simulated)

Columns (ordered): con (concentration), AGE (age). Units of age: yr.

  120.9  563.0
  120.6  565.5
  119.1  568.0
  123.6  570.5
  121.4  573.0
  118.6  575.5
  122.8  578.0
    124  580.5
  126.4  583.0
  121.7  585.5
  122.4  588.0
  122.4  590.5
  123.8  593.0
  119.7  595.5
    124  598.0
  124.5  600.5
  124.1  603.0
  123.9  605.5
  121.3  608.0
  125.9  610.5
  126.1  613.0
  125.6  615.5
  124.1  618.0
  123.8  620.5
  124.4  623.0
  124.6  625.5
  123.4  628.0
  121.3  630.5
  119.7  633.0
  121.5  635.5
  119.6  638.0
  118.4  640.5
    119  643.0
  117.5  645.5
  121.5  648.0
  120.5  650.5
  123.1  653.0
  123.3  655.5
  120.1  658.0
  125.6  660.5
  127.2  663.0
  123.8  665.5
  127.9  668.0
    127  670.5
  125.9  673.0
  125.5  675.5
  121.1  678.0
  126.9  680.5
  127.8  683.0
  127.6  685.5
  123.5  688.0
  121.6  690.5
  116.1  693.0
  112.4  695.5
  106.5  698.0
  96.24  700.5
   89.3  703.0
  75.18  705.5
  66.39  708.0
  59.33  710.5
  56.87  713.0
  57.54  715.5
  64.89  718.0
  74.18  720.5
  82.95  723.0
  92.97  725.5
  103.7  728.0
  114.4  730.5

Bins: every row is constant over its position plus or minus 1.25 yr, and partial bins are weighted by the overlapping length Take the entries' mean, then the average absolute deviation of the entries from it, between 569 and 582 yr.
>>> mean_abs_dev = 1.66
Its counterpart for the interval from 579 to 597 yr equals 1.56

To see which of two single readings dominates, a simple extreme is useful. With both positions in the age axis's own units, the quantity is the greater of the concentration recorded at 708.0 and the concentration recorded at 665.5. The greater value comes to 124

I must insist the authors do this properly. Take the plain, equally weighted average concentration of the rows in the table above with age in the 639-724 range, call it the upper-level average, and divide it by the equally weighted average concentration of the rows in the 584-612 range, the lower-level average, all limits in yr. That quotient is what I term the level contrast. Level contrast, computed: 0.87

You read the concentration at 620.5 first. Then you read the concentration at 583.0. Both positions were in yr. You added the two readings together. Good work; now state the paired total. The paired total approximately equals 250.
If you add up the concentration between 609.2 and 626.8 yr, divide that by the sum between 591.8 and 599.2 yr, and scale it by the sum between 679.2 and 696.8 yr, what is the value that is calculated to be 2037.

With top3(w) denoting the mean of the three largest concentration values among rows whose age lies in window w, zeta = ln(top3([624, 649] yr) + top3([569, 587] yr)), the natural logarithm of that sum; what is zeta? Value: 5.513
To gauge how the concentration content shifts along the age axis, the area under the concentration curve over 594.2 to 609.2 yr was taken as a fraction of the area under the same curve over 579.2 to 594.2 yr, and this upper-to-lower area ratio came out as 1.00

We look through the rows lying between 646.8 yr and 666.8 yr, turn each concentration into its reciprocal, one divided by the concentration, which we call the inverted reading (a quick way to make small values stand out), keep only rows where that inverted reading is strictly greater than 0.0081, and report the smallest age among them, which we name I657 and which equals 648.0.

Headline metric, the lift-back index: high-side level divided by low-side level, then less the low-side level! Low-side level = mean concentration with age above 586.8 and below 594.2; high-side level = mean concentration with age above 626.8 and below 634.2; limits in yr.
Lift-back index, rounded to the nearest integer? -122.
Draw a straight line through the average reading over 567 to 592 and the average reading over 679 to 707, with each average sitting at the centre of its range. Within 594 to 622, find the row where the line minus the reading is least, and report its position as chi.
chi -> 613.0 yr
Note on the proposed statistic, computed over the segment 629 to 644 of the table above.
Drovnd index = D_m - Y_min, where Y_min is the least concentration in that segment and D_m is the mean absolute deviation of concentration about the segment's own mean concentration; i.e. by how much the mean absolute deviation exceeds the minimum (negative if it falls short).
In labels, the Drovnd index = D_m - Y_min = -117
